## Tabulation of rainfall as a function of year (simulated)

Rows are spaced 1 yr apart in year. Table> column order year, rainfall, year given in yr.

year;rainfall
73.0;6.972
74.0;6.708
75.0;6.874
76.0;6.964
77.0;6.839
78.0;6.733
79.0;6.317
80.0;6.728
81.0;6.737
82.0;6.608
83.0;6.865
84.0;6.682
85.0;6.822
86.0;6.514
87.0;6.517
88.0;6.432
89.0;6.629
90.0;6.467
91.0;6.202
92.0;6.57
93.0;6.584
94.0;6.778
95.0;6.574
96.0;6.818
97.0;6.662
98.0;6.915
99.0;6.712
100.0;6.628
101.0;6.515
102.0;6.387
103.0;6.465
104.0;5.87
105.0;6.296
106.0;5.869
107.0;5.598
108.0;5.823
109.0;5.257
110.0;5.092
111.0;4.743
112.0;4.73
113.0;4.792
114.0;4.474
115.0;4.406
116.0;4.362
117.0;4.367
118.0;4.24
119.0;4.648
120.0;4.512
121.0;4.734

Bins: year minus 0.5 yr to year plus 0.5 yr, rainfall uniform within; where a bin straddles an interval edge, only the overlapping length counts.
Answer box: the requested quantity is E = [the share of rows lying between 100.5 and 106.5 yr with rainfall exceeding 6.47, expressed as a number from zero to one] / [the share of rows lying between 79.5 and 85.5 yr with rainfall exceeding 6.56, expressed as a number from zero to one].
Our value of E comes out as 0.2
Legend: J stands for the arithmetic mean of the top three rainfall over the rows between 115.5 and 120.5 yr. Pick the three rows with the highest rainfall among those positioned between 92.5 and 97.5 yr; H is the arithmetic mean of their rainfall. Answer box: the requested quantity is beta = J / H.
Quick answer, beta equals 0.7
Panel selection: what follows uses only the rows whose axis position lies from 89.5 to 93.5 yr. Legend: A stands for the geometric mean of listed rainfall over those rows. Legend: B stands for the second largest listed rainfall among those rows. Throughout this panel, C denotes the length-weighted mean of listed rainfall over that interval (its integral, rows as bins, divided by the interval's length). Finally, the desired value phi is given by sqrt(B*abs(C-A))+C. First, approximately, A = 6.45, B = 6.57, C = 6.46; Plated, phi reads 6.57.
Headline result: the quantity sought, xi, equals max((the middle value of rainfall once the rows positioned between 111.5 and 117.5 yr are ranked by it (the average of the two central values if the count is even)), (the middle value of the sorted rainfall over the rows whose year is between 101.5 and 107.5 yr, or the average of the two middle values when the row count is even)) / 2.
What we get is 3.04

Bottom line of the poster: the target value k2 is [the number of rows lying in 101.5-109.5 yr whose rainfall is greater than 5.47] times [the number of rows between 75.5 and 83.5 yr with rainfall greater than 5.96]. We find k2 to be 56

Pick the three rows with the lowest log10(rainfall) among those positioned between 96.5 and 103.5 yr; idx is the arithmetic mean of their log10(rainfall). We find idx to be 0.810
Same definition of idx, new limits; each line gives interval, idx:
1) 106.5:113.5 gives 0.677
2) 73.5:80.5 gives 0.818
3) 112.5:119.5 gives 0.636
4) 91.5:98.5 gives 0.818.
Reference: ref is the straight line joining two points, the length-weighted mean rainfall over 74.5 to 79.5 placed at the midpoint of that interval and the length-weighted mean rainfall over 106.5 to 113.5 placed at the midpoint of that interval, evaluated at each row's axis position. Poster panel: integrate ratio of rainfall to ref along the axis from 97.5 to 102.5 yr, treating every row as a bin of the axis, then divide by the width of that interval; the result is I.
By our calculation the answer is 1.18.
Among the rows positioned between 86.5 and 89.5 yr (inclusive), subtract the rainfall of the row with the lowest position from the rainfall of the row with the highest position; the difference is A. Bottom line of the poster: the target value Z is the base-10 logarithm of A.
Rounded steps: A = 0.11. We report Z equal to -0.95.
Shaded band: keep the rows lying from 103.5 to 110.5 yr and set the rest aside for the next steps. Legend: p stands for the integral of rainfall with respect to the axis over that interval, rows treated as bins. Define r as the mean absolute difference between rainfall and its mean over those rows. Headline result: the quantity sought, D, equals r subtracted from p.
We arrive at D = 39.5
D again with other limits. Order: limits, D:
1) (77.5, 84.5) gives 46.6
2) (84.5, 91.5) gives 45.5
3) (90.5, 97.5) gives 46.1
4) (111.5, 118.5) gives 31.2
